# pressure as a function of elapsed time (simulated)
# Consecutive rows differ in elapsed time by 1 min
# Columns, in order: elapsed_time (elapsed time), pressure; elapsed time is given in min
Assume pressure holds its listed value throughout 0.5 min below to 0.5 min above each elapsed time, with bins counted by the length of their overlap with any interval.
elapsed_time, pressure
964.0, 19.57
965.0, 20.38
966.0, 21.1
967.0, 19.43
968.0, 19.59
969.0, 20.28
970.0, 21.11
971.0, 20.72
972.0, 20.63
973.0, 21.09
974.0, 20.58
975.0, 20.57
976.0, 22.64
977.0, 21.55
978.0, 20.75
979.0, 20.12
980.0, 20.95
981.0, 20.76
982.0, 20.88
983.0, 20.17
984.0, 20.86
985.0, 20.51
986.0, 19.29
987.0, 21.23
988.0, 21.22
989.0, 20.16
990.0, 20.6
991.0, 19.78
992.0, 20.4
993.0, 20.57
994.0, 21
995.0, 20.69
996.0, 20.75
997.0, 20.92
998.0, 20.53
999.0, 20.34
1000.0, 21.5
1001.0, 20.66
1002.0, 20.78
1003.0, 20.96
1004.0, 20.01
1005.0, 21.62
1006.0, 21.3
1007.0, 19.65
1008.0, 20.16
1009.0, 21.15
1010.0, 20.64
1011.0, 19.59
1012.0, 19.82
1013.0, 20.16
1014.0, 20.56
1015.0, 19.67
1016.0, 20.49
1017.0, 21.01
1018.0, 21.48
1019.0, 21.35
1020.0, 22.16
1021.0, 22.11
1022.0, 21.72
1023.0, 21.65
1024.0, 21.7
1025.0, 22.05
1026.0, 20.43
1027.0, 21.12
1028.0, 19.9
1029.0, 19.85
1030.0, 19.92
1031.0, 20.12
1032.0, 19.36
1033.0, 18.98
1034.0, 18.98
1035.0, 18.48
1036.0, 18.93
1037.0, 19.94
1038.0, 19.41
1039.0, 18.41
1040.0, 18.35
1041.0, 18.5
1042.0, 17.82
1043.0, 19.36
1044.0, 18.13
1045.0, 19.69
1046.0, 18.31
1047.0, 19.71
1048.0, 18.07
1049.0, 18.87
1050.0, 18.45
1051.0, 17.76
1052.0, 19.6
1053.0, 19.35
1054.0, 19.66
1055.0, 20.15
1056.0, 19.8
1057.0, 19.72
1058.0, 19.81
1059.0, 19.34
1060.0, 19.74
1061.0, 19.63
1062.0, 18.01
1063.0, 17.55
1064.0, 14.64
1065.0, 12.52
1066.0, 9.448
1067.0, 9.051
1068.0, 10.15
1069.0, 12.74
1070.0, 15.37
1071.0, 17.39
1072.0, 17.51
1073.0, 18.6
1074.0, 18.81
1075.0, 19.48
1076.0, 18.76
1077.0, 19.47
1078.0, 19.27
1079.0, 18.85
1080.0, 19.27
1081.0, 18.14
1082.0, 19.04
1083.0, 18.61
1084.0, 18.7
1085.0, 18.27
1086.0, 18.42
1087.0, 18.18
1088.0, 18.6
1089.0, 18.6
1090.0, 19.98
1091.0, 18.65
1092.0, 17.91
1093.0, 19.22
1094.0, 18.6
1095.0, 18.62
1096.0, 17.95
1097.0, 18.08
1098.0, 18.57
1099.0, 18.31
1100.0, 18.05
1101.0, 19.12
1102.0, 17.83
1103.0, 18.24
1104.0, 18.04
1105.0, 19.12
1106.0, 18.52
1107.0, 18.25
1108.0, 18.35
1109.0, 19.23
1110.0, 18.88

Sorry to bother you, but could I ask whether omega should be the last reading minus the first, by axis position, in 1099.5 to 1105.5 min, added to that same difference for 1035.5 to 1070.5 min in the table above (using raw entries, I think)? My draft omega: -2.5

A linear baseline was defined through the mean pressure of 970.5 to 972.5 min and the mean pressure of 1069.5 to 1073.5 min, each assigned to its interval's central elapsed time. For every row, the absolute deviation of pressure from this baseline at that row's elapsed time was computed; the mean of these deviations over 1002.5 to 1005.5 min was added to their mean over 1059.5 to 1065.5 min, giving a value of 3.4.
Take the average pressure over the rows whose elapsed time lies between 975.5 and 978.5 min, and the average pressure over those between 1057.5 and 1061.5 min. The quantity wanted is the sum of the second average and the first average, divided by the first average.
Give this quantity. 1.91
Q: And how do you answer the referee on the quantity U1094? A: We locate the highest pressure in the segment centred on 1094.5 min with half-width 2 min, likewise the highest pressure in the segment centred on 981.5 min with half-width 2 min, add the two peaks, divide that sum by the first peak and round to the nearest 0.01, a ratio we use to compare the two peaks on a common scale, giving 2.09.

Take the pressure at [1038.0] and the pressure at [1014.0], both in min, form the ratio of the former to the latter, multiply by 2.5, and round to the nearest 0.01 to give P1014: 2.36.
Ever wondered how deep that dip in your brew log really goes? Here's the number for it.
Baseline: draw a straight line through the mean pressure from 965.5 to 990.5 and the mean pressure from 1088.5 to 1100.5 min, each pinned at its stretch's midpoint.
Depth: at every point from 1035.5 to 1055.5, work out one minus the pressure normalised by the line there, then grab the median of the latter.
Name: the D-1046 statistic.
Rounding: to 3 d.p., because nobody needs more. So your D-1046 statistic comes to 0.030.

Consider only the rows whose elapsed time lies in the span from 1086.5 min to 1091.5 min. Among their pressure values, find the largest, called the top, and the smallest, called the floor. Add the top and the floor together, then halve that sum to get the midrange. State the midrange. 19.1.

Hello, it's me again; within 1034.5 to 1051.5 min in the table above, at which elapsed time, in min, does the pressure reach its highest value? 1037.0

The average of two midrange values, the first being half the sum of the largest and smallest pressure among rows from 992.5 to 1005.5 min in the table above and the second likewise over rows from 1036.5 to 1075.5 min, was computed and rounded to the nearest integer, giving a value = 18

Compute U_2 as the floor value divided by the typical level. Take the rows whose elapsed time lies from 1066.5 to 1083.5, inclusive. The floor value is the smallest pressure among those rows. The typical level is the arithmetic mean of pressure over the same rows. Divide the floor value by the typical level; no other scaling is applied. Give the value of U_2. 0.53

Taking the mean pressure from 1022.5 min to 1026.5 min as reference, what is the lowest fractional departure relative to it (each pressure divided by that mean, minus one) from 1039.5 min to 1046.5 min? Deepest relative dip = -0.17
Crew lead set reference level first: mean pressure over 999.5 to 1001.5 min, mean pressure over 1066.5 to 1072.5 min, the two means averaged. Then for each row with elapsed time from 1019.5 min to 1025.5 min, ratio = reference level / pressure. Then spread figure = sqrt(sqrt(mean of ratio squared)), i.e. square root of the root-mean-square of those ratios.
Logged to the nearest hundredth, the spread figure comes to 0.89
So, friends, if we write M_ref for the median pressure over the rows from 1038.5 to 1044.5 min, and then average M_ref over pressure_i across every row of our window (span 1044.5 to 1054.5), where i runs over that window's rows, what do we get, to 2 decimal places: 0.97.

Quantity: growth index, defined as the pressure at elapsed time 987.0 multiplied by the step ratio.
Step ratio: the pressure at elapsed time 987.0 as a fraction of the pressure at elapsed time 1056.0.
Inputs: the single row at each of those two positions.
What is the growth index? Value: 22.8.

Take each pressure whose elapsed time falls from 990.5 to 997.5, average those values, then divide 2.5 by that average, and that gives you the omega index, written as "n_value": 0.121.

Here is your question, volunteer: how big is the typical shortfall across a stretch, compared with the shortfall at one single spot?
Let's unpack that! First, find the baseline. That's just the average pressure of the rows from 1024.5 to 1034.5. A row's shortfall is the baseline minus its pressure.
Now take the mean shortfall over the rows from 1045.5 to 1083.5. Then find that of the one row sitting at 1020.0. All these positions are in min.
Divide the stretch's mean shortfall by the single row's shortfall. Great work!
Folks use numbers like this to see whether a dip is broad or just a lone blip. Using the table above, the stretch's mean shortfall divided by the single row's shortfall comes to -1.2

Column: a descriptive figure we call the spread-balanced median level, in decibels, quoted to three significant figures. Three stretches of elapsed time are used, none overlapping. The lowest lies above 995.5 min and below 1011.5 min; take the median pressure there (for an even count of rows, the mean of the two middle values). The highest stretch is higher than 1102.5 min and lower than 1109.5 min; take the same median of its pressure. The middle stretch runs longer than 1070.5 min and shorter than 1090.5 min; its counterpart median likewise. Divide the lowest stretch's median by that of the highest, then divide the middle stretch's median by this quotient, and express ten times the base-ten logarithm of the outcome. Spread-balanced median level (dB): 12.2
